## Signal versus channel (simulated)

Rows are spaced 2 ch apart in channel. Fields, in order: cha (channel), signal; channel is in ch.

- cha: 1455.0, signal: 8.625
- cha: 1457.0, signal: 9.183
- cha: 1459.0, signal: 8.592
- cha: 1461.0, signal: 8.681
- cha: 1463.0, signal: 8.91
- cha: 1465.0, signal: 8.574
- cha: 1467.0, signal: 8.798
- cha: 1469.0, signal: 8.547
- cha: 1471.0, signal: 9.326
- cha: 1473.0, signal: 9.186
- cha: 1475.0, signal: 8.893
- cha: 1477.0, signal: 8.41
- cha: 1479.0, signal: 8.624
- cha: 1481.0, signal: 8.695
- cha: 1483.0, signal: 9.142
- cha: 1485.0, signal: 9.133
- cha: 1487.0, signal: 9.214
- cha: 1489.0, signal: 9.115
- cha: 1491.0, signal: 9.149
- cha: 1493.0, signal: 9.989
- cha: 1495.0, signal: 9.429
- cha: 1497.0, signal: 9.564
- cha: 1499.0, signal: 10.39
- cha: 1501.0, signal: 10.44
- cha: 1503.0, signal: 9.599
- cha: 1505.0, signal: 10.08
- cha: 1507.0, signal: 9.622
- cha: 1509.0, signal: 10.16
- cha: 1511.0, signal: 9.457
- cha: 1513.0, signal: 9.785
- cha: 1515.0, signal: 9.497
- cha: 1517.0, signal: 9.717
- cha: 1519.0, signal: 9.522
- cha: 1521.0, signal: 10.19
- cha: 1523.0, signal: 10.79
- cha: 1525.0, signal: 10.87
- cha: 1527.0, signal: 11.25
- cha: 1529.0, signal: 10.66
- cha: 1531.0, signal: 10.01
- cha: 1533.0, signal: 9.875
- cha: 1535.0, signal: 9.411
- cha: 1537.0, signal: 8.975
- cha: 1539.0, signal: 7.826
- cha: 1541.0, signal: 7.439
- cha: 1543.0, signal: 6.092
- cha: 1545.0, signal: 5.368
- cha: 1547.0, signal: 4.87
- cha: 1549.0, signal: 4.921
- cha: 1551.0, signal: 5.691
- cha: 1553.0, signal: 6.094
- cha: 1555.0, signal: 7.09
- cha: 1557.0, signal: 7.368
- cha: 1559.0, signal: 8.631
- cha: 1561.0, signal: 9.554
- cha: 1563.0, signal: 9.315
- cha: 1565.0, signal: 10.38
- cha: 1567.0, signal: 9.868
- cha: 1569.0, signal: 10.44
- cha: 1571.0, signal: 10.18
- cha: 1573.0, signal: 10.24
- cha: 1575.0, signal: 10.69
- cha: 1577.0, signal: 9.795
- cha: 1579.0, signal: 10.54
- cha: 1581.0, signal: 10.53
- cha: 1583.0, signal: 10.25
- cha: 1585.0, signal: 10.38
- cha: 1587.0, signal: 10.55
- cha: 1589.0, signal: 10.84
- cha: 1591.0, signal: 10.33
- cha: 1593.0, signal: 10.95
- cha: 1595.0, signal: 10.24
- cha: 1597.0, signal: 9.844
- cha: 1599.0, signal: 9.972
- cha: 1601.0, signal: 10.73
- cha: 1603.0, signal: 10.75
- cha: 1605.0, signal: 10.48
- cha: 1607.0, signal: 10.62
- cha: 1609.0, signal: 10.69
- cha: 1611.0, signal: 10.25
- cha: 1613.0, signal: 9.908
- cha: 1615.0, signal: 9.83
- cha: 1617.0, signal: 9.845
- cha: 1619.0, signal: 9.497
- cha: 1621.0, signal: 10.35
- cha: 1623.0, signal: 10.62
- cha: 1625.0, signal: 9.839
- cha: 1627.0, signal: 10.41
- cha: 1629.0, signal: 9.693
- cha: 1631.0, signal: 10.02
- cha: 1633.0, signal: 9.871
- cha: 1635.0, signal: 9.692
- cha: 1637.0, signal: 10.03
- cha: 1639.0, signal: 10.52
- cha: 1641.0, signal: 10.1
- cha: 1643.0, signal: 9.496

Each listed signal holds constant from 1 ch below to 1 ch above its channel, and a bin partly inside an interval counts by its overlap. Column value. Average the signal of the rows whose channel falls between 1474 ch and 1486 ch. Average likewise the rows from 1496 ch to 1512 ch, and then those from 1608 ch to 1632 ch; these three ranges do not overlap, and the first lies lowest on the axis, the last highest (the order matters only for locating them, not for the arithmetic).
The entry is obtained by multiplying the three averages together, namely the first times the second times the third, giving 881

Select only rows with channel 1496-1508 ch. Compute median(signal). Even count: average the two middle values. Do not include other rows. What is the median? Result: 9.9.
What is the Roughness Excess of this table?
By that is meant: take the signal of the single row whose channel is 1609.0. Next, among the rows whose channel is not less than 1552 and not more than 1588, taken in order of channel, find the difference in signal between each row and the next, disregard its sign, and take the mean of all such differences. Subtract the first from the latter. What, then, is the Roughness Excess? -10.2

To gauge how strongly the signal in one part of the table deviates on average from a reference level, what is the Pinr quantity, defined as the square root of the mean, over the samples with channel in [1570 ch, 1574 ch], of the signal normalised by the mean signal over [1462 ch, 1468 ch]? 1.08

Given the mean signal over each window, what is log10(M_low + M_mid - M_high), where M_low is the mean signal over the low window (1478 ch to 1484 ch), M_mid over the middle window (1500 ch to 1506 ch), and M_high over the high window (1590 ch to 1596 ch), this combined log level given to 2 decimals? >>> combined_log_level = 0.92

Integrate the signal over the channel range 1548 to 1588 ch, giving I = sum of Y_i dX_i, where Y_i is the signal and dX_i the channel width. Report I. 365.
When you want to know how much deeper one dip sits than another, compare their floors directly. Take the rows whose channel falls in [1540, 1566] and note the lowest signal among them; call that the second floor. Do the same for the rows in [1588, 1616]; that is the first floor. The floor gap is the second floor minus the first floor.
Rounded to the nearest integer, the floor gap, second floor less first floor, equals -5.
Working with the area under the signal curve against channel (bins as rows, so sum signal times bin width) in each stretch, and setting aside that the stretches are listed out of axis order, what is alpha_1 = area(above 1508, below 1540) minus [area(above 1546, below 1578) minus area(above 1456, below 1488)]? 330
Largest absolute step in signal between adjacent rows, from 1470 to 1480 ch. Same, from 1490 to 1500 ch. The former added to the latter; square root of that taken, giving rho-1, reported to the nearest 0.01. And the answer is 1.15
